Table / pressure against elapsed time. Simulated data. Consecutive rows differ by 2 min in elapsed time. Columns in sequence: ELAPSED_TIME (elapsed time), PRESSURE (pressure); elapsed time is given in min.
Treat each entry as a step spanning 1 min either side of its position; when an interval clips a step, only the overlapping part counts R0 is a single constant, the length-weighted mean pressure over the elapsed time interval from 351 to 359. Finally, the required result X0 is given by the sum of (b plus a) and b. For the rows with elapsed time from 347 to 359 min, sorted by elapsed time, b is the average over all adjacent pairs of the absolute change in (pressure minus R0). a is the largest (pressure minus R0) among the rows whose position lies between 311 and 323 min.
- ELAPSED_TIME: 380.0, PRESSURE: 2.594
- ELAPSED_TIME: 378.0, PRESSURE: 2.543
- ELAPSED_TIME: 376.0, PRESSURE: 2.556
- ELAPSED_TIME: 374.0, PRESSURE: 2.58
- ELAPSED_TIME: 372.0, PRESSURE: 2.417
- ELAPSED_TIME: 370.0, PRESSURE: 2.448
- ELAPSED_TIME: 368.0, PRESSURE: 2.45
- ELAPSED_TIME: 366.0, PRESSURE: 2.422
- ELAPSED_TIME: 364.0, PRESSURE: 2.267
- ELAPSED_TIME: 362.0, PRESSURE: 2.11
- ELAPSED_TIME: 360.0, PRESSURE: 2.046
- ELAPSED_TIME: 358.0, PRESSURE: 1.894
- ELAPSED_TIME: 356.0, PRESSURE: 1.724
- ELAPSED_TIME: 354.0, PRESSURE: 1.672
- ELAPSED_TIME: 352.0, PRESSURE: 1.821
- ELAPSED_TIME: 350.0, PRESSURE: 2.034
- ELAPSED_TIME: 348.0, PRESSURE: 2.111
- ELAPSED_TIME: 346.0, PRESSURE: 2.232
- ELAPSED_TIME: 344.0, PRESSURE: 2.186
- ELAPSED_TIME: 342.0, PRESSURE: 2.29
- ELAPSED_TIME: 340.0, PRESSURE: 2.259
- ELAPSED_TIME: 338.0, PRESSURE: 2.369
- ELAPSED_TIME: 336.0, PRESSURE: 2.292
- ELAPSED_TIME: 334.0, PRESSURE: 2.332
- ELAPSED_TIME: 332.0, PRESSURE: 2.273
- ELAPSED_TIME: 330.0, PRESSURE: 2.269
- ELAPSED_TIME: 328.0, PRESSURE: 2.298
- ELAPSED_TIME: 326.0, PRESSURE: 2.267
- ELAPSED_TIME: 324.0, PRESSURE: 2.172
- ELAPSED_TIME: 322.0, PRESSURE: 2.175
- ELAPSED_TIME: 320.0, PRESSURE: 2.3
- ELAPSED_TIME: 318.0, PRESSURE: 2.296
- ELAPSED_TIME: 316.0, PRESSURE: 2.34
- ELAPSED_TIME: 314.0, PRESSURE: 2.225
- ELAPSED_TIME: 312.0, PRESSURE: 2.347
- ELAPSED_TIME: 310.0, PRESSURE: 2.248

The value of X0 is 0.83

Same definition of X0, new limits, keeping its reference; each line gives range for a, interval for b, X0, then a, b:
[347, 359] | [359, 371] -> 0.50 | 0.33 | 0.08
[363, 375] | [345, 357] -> 1.05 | 0.80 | 0.12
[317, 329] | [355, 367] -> 0.80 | 0.52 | 0.14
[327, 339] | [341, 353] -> 0.82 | 0.59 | 0.11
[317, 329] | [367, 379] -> 0.62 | 0.52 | 0.05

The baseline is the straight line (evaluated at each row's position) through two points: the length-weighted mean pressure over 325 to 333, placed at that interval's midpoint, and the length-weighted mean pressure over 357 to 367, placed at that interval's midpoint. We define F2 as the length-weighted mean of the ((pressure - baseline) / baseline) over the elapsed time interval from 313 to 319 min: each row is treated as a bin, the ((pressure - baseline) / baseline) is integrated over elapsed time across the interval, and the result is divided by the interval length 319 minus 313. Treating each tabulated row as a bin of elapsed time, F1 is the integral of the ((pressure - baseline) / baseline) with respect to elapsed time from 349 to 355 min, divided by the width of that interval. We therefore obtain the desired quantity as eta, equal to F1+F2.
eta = -0.18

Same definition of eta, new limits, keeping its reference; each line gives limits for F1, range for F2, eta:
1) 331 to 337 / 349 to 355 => -0.14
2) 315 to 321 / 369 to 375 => 0.17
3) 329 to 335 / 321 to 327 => -0.03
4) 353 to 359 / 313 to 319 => -0.21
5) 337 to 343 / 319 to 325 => -0.01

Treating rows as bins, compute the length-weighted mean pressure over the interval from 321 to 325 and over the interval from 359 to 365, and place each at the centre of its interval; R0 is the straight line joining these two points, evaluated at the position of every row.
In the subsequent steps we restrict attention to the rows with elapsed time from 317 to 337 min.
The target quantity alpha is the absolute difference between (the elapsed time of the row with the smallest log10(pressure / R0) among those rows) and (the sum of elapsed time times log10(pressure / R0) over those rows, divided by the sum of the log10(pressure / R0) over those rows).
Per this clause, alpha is 4.3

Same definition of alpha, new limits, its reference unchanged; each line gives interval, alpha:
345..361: 1.0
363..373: 4.5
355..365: 0.2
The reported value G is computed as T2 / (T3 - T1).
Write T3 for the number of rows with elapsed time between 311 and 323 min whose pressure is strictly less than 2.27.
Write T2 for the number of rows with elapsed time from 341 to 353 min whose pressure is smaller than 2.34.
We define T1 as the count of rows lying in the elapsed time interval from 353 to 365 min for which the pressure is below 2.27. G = -1.5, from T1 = 6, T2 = 6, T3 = 2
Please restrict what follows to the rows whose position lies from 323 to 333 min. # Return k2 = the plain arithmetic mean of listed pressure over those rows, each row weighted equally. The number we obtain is 2.256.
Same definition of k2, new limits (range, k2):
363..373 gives 2.401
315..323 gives 2.278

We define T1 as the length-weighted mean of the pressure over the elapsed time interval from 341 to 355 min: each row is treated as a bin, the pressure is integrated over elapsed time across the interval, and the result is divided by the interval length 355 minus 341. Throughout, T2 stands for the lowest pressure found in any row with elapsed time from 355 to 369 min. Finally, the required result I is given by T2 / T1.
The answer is 0.84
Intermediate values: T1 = 2.05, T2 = 1.724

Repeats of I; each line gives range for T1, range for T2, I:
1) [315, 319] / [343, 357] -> 0.72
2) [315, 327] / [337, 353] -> 0.81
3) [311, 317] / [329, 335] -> 0.98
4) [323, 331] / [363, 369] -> 1.01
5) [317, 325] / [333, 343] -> 1.01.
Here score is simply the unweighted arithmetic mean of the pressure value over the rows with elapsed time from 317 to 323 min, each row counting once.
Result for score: 2.26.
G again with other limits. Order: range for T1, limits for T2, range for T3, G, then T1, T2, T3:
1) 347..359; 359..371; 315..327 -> -1.0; 6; 3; 3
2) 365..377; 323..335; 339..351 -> 1.2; 0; 6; 5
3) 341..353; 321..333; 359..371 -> -3.0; 5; 6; 3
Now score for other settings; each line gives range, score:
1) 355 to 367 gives 2.08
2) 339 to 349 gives 2.22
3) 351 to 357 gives 1.74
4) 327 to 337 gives 2.29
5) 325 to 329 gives 2.28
